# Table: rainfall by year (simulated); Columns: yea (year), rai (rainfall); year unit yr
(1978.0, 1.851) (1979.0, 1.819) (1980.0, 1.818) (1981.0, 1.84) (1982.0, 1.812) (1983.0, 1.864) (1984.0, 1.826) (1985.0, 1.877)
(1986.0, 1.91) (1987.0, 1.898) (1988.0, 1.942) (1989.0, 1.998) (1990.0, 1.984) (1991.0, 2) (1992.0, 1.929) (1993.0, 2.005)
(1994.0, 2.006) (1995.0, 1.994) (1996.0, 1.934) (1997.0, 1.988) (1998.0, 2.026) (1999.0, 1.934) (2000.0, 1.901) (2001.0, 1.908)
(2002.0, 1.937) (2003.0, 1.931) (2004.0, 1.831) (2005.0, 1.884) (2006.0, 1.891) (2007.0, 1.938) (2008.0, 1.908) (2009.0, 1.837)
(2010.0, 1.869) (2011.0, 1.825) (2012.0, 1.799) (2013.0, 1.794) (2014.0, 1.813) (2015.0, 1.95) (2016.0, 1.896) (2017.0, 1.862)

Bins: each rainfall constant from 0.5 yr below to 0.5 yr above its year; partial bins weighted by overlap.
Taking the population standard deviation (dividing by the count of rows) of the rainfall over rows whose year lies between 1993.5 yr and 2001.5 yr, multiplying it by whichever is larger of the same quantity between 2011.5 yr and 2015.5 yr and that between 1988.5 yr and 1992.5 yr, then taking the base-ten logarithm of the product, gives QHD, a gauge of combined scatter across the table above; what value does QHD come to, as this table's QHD -2.54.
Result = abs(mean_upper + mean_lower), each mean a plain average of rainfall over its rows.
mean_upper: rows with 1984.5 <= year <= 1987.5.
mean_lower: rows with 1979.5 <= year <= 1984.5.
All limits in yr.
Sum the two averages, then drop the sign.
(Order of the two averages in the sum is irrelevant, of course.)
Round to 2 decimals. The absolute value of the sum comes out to 3.73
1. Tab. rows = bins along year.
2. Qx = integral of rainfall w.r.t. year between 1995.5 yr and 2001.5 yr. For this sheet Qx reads 11.7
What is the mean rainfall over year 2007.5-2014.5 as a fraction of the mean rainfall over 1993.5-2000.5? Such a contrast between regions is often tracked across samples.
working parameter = 0.93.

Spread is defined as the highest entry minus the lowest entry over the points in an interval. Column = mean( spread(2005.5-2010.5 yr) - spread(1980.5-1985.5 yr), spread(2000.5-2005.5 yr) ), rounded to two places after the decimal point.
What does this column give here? 0.07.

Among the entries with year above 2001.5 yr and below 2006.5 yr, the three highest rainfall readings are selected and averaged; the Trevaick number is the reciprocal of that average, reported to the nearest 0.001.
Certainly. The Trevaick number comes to 0.521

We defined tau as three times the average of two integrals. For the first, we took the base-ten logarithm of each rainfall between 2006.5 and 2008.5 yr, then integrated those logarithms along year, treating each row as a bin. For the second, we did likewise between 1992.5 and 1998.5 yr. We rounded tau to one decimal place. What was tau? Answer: 3.5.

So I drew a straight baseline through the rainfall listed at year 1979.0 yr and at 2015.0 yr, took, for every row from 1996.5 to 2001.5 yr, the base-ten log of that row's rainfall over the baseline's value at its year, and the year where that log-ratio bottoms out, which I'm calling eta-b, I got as 2000.0 yr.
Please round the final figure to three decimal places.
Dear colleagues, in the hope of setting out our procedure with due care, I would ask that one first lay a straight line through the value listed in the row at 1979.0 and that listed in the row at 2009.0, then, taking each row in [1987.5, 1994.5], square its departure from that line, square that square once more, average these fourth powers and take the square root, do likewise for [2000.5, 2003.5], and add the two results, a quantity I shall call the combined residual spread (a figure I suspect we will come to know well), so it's 0.035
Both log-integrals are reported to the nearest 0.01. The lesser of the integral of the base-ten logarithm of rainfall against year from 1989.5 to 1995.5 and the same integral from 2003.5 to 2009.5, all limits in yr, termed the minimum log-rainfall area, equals 1.65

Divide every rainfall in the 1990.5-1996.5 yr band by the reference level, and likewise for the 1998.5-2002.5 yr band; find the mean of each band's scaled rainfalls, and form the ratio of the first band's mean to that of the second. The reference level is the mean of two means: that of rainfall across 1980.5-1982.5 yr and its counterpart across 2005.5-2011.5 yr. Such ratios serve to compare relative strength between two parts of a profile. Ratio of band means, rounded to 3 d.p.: 1.030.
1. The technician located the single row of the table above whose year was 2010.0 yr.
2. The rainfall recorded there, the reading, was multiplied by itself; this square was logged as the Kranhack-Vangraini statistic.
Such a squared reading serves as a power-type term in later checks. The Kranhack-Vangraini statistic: 3.5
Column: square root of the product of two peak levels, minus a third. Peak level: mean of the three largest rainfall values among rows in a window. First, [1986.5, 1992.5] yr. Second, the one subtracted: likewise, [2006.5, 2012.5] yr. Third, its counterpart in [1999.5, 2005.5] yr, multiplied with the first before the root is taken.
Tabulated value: 0.054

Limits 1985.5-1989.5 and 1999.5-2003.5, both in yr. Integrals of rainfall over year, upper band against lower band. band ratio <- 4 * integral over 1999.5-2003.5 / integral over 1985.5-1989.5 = 4.0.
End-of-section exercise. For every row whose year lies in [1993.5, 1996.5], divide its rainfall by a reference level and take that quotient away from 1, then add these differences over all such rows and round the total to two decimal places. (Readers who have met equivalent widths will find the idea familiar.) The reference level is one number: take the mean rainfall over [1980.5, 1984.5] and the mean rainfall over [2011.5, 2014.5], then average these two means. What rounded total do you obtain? -0.26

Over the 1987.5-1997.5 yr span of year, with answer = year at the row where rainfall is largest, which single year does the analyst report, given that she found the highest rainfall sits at 1994.0 yr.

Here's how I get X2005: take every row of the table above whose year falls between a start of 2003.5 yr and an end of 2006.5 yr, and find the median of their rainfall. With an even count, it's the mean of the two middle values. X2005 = 1.88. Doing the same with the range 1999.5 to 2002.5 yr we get 1.91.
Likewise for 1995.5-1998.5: 1.99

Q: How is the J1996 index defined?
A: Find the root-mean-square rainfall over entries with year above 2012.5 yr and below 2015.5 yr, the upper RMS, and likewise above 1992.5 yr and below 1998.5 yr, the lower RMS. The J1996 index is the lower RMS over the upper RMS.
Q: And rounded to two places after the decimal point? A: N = 1.07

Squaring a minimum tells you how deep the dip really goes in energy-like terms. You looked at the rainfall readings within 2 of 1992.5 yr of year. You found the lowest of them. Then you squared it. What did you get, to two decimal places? 3.72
